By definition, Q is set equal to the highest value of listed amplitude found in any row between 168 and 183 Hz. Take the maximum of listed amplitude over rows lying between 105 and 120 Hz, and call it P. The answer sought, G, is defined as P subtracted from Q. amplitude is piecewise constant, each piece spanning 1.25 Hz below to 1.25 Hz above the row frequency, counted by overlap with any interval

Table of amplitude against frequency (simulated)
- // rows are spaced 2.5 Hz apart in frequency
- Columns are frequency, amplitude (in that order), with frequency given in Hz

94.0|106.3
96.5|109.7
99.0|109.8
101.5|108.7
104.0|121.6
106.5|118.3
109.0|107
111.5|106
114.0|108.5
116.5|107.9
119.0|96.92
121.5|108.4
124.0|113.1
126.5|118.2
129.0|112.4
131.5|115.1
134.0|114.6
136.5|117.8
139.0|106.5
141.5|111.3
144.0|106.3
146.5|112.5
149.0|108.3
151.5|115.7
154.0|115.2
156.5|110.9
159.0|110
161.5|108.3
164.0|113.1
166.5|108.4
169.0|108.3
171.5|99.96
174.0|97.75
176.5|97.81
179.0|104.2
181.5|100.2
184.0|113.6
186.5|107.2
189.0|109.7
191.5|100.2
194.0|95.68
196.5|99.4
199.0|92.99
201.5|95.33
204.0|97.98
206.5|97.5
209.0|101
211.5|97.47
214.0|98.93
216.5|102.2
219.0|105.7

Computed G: -10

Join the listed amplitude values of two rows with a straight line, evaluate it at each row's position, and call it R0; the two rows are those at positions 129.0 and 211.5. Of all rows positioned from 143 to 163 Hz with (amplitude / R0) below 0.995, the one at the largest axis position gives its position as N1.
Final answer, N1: 144.0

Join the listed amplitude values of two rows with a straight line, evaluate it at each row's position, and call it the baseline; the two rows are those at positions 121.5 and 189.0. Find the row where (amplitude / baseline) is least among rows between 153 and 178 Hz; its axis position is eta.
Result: 174.0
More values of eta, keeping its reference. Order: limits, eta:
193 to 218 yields 199.0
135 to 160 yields 144.0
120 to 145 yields 144.0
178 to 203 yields 199.0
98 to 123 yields 119.0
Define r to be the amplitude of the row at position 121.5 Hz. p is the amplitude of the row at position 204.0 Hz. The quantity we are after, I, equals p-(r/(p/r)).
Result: -22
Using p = 97.98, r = 108.4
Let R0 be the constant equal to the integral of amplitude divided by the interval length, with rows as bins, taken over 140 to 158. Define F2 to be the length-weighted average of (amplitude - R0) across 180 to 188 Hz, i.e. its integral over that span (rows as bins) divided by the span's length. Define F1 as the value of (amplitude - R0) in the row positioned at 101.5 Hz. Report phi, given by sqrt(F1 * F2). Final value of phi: 3.4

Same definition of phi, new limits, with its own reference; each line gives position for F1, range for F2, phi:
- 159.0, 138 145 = 2.1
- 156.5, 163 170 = 0.8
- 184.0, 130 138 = 3.0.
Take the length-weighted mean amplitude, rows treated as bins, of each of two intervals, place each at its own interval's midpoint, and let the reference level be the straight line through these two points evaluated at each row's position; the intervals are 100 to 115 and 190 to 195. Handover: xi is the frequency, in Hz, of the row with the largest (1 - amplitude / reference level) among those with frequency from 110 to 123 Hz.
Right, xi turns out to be 119.0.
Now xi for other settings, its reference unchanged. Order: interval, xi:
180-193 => 181.5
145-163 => 149.0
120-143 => 121.5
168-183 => 174.0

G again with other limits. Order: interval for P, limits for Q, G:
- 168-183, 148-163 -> 7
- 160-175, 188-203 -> -3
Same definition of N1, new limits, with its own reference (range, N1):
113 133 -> 121.5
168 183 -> 181.5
